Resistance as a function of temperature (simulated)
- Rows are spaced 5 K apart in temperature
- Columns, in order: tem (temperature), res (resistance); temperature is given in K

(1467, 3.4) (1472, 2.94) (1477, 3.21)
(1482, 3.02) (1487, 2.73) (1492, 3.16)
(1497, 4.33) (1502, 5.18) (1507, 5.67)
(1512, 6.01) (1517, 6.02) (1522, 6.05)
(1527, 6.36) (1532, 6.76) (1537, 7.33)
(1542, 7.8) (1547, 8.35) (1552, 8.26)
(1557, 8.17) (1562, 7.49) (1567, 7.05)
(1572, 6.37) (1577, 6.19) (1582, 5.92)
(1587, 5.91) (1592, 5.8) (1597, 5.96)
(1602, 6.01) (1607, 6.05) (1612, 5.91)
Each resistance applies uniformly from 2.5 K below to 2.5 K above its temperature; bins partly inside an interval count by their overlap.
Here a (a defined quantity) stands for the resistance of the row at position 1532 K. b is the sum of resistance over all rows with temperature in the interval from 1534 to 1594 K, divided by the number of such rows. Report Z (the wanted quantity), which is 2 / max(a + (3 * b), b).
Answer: 0.072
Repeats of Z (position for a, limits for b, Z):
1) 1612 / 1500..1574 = 0.076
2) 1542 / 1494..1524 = 0.082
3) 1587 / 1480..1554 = 0.086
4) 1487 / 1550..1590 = 0.085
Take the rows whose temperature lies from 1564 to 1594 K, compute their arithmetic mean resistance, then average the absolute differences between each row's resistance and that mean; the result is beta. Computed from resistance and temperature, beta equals 0.34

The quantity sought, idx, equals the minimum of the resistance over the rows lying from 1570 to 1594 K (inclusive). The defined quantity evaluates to 5.8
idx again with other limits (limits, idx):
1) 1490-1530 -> 3.16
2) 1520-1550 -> 6.05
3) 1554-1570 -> 7.05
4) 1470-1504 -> 2.73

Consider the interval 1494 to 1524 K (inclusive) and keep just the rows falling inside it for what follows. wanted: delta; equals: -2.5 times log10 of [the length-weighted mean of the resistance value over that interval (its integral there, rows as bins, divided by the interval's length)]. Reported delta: -1.8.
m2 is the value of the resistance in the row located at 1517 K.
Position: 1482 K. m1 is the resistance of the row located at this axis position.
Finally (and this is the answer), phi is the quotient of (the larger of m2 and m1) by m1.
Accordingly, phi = 1.99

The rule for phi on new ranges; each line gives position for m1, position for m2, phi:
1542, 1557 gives 1.05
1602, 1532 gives 1.12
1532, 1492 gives 1.00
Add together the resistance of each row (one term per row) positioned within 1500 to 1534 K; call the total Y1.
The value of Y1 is 42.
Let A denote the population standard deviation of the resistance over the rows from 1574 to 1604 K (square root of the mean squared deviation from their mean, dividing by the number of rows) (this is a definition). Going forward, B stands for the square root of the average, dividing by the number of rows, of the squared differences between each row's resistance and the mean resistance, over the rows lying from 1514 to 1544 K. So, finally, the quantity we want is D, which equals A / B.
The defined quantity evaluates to 0.2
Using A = 0.1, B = 0.7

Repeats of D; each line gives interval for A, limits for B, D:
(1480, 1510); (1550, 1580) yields 1.4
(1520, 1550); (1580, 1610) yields 10.1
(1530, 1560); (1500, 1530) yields 1.5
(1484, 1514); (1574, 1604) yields 10.3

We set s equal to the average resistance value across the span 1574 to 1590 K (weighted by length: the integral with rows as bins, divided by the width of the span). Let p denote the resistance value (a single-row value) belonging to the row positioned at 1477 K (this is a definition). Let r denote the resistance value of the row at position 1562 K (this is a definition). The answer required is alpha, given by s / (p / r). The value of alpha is 14.0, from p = 3.21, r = 7.49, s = 6.0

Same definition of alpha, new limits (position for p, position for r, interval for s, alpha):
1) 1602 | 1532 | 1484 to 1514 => 5.0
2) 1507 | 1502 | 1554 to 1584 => 6.3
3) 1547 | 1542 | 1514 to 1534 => 5.9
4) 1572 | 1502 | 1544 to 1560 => 6.7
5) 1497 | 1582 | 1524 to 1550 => 10.0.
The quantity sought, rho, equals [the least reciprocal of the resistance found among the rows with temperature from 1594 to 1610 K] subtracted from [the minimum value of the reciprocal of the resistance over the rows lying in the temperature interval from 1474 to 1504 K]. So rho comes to 0.03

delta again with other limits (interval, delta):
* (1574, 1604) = -1.9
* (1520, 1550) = -2.1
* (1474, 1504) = -1.4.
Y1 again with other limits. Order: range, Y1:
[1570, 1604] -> 42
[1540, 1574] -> 53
